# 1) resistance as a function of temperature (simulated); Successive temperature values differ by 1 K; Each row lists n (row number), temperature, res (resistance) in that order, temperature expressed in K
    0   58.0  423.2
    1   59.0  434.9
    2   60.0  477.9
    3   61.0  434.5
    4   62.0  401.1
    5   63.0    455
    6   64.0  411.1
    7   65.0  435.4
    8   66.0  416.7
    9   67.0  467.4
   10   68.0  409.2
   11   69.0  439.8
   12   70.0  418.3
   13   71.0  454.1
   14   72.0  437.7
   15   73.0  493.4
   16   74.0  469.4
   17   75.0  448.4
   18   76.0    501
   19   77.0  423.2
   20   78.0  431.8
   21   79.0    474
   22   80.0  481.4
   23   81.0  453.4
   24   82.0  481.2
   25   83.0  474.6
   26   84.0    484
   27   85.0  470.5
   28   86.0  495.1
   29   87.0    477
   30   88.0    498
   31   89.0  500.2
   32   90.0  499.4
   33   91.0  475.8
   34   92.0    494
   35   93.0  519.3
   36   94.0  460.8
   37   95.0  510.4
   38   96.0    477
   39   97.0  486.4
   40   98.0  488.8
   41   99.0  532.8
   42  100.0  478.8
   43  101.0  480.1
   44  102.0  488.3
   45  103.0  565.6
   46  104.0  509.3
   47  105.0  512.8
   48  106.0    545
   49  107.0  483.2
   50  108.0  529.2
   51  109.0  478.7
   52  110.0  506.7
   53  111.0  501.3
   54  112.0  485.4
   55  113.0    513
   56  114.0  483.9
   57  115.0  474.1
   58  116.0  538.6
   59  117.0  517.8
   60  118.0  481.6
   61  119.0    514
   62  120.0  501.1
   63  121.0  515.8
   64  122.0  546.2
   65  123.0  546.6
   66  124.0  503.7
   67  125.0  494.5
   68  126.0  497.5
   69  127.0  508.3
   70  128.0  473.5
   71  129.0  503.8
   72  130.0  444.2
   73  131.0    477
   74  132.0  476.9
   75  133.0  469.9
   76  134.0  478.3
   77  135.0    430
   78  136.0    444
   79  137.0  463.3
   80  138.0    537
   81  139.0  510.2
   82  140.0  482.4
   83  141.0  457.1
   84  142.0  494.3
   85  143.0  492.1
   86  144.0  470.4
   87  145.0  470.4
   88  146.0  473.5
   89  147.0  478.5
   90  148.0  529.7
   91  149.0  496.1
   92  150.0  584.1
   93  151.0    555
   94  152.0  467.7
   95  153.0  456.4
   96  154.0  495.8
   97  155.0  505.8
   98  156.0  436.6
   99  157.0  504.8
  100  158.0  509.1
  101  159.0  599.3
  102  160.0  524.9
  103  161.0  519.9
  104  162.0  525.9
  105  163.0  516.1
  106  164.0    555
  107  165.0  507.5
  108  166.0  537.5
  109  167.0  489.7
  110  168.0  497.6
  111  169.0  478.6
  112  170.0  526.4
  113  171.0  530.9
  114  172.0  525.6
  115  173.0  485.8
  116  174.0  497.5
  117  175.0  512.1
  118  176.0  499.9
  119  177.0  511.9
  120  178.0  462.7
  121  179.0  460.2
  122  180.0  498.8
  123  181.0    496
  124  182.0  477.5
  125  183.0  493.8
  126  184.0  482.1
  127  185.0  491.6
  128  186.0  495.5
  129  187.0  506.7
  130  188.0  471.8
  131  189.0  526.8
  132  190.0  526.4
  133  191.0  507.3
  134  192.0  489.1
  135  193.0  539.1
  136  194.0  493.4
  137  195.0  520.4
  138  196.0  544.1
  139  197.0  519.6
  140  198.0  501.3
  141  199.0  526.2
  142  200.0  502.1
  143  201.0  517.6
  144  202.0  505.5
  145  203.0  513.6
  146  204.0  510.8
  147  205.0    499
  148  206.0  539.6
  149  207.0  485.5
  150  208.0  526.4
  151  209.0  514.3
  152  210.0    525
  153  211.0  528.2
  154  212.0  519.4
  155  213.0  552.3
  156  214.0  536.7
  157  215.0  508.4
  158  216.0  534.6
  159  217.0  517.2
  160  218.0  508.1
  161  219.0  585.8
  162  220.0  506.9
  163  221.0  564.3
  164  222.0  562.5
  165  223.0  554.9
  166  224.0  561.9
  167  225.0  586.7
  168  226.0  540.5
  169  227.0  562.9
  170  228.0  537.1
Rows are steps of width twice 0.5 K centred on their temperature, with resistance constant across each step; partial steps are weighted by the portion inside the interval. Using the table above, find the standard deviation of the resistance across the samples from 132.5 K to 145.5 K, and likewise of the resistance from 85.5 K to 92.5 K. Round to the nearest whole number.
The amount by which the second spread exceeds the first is -17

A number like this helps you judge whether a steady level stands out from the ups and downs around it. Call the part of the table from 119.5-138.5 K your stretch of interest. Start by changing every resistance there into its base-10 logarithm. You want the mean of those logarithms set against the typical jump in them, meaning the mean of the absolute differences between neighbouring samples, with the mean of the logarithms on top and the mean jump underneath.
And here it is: 123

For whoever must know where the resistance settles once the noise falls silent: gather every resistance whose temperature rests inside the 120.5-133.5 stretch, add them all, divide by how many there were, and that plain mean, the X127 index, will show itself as 497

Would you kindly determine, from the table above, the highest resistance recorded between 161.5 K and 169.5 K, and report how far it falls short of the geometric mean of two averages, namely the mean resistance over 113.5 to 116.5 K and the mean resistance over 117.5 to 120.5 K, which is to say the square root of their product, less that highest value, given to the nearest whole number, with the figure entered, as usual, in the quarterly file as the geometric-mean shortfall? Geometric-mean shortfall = -56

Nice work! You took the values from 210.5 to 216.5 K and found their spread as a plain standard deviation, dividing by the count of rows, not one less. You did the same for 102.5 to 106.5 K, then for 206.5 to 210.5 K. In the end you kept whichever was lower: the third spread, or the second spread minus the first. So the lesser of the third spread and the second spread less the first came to 10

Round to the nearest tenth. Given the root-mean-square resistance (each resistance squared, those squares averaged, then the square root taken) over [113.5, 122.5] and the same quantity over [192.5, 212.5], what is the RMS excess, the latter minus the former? 8.1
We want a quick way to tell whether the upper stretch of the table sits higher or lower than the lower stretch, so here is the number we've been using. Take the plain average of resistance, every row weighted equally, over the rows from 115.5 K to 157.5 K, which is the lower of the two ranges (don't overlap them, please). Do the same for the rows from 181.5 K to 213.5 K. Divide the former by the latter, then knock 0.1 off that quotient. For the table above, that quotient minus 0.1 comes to 0.866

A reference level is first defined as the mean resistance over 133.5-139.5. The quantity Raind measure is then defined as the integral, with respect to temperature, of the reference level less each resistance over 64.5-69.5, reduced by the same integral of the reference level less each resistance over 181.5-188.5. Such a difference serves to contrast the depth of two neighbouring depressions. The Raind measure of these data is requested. 296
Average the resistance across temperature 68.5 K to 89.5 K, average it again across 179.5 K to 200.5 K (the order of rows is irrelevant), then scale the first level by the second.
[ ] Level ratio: 0.92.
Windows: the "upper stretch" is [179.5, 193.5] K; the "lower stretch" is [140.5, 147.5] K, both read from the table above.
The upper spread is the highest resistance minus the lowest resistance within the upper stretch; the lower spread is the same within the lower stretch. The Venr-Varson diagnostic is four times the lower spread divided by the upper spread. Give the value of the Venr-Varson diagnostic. 2.2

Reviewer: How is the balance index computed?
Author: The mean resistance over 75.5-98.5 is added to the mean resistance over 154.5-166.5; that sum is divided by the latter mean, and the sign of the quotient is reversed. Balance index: -1.92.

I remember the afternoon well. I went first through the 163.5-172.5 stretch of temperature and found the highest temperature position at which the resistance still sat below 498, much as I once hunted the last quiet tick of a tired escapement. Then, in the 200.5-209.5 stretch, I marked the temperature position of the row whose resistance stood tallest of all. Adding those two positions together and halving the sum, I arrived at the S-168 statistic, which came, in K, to 187.5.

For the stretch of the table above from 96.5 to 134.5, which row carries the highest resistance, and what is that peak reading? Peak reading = 565.6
